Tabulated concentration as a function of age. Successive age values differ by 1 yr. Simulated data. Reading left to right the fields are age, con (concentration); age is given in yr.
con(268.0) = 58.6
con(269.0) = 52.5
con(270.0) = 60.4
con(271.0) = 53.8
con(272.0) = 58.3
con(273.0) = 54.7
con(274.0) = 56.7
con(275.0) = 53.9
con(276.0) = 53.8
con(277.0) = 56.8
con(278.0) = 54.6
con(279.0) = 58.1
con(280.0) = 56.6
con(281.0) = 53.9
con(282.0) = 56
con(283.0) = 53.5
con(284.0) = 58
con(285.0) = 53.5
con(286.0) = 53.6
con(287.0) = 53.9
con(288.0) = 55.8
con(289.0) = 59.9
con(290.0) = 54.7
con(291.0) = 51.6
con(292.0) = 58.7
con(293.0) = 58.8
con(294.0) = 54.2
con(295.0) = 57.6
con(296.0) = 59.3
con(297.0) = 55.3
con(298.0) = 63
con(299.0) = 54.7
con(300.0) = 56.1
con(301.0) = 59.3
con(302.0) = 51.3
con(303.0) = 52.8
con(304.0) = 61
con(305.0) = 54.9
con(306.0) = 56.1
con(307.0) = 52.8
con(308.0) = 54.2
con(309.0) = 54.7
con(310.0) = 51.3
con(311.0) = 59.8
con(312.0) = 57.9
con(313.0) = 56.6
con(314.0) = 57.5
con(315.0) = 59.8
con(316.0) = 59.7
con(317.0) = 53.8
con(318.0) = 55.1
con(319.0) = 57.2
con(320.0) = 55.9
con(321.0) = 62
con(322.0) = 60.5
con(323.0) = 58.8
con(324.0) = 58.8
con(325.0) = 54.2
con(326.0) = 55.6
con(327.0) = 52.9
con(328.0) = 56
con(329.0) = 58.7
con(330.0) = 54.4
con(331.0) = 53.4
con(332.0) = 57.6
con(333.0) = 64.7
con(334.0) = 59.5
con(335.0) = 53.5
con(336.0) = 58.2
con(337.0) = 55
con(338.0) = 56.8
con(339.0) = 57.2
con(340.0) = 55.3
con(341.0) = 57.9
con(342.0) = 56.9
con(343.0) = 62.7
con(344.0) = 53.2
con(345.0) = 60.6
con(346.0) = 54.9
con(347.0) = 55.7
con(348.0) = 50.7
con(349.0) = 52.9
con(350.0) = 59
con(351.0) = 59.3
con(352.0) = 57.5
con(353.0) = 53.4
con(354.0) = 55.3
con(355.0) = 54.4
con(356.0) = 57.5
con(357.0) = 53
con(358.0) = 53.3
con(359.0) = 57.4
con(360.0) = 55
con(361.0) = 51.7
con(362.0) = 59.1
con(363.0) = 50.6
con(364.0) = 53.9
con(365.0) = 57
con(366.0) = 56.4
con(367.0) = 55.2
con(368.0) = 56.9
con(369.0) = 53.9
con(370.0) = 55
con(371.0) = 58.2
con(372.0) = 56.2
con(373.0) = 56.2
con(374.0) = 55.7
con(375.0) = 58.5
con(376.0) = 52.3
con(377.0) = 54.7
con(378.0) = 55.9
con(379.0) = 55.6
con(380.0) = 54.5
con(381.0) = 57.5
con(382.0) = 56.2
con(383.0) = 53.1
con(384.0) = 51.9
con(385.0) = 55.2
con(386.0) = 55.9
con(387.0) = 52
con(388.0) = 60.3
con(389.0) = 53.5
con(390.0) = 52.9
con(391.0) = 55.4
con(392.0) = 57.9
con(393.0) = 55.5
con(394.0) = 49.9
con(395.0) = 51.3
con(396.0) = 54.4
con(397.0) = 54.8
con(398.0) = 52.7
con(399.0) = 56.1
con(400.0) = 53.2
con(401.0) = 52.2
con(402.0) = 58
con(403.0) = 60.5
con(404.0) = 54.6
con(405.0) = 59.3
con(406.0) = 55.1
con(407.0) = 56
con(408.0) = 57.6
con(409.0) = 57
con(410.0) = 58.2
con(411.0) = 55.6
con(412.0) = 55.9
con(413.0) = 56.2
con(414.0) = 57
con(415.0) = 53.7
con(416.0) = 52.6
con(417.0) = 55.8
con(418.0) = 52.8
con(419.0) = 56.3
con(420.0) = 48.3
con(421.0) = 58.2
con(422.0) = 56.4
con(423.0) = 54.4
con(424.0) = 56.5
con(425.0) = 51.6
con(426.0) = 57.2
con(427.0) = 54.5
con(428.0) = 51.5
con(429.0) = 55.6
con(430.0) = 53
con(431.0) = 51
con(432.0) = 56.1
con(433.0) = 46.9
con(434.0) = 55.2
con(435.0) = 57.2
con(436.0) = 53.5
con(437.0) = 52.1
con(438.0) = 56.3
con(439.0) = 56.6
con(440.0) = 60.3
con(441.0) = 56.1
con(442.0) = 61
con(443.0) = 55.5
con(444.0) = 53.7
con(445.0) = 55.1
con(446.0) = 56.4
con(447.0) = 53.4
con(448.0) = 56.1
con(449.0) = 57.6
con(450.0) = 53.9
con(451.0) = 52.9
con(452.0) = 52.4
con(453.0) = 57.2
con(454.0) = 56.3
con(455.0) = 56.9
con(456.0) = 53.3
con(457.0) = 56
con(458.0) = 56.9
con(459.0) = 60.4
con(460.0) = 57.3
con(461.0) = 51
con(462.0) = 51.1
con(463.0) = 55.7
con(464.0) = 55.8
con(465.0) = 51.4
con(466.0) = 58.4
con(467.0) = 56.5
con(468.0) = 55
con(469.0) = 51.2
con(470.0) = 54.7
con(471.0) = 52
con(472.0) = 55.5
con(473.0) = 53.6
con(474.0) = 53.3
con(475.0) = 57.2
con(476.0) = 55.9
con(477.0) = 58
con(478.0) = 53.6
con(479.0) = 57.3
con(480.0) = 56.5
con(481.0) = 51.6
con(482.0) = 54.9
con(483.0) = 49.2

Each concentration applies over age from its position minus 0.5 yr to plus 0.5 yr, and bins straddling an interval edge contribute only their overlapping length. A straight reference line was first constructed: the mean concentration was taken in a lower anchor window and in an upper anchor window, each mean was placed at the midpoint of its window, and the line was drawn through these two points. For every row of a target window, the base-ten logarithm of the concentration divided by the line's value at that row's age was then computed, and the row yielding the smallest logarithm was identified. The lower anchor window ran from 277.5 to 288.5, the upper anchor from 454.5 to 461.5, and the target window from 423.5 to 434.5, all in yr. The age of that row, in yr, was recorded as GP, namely 433.0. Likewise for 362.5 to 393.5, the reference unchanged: 363.0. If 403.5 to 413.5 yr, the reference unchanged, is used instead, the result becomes 404.0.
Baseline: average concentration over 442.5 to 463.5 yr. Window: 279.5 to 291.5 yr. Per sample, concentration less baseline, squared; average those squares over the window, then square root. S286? 2.2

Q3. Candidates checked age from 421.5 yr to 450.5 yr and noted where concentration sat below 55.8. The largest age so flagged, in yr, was 450.0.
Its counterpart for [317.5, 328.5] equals 327.0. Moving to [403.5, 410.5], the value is 406.0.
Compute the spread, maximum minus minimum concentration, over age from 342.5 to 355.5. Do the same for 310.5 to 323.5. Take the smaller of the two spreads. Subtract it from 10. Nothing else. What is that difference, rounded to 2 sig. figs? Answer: 1.8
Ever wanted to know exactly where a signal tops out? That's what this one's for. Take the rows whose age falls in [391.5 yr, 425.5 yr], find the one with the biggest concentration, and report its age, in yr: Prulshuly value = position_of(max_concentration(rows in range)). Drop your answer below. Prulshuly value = 403.0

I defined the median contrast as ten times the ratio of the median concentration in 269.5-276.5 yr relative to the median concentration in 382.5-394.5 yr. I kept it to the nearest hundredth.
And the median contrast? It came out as 10.06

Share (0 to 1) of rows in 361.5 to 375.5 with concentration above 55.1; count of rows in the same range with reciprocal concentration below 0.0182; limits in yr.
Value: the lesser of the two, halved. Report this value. 0.36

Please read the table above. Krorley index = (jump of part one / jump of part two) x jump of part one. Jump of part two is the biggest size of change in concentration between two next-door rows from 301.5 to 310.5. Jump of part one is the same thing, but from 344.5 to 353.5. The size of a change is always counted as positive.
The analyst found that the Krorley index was 5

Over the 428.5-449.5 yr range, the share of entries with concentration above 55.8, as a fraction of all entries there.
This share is 0.48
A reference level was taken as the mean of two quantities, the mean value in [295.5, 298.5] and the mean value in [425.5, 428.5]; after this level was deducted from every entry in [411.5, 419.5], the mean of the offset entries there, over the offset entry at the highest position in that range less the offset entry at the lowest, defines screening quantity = -4.41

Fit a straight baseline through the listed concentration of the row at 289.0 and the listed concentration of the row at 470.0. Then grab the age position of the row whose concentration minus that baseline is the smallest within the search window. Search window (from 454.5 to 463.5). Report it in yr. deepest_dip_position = 461.0 yr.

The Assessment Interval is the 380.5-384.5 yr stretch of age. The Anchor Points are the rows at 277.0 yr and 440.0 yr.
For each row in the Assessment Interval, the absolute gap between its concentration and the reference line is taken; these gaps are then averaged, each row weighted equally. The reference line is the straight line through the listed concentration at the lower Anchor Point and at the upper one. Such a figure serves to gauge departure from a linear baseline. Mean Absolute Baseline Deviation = 4.4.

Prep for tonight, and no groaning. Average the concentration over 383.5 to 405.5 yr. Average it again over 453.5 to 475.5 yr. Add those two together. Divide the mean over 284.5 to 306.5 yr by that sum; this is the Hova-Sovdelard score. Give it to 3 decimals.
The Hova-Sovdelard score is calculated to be 0.511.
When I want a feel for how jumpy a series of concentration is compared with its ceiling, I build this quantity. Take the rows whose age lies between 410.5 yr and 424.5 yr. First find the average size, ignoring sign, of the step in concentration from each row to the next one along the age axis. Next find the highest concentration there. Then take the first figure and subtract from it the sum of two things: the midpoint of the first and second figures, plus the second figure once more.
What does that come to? -85.8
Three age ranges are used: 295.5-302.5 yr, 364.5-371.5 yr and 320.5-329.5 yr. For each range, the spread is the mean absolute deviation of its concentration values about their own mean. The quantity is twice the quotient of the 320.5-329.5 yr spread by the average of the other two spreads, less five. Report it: -2.6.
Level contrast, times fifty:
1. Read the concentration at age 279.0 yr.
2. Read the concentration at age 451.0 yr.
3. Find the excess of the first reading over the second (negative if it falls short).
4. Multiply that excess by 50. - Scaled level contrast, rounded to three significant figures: 260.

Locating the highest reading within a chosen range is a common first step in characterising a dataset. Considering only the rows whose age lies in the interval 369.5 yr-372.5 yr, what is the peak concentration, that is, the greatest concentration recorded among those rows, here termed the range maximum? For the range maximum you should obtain 58.2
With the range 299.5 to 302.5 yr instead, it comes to 59.3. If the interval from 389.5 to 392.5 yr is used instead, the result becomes 57.9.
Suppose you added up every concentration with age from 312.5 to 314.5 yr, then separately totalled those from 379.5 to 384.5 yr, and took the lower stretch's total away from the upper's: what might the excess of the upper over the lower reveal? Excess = 159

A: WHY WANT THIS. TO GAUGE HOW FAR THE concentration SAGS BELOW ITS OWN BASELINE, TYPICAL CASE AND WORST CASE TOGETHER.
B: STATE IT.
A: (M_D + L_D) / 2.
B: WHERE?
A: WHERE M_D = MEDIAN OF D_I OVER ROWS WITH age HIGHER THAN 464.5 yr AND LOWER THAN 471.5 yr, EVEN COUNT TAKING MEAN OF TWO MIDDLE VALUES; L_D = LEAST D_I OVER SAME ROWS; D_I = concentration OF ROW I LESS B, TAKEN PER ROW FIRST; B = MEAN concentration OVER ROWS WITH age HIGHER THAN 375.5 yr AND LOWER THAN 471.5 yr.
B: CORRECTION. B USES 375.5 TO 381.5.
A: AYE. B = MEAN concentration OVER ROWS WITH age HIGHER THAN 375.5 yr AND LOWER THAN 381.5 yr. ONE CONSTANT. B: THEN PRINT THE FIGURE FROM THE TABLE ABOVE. -2.1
